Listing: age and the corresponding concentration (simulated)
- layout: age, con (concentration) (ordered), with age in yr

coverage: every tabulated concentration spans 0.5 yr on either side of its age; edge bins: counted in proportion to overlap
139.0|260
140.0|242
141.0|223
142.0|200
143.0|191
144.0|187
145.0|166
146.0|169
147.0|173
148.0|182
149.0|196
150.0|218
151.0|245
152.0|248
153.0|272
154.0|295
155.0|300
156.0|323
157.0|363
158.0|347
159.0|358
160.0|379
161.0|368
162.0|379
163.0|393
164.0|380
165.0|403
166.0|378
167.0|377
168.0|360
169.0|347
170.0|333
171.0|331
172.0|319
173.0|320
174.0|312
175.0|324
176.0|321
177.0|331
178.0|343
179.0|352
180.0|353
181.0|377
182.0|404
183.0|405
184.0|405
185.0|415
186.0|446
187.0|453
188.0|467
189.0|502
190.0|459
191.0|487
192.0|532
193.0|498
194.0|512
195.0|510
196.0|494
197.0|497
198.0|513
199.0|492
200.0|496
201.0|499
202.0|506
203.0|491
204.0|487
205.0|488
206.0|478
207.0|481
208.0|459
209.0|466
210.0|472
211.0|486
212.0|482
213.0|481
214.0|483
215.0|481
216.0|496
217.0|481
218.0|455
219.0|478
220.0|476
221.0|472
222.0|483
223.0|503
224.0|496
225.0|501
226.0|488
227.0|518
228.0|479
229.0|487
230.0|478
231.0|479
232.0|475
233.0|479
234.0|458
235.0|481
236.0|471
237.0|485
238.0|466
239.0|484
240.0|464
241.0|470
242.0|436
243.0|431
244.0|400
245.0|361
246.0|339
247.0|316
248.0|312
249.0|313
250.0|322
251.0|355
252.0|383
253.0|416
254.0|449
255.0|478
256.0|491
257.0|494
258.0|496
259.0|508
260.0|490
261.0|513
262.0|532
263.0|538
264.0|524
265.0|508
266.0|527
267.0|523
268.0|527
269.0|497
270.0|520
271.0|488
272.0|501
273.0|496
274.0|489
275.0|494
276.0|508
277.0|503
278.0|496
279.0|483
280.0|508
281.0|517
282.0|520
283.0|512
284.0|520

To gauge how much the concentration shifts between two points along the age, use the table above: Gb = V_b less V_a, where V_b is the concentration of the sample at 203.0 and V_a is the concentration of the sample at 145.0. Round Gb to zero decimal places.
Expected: 325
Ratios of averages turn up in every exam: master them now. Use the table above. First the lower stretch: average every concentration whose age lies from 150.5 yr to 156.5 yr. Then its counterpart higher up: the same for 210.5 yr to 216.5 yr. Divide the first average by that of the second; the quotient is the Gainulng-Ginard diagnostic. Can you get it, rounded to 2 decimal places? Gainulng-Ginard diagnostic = 0.58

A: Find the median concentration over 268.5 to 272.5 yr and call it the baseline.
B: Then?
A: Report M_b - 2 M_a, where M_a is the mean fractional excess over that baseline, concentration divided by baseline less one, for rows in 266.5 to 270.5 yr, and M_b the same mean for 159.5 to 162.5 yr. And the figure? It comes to -0.32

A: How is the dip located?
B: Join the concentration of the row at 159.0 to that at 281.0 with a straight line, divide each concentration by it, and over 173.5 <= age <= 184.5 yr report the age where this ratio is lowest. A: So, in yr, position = 174.0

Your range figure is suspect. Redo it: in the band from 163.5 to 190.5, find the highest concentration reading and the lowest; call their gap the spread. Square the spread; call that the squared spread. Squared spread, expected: 36100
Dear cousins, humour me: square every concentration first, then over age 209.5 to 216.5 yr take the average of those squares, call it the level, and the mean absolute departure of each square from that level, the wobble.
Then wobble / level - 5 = -4.98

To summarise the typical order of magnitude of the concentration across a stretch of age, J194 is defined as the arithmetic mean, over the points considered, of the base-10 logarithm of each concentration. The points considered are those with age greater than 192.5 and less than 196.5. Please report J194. 2.70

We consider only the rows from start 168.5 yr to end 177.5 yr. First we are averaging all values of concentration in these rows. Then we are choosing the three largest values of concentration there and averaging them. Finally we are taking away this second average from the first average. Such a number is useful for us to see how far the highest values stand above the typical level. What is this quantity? -11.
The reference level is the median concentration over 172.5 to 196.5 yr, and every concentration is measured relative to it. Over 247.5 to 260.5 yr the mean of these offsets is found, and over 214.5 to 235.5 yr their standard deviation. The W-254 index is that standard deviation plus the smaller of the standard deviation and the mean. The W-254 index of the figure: 28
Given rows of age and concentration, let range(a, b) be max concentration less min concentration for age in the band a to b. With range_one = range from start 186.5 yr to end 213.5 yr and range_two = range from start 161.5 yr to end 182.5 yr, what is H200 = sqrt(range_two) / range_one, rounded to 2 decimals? 0.12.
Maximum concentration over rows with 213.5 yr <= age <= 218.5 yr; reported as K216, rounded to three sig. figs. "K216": 496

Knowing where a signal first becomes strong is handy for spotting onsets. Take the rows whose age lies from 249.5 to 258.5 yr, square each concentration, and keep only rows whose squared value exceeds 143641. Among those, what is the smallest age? 252.0 yr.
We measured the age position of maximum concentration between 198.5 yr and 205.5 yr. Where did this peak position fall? 202.0 yr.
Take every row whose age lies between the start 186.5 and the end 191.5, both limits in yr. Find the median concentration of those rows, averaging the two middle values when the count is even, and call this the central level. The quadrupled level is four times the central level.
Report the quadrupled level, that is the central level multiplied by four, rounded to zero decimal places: 1868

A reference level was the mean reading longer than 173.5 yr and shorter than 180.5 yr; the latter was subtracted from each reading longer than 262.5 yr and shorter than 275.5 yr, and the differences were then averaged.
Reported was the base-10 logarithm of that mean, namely 2.25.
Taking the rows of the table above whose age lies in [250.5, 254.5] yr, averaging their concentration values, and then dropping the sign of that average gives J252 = 401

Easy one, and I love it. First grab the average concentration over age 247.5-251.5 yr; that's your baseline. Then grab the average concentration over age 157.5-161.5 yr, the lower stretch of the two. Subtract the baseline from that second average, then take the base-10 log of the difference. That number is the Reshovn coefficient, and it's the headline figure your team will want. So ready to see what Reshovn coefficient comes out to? 1.6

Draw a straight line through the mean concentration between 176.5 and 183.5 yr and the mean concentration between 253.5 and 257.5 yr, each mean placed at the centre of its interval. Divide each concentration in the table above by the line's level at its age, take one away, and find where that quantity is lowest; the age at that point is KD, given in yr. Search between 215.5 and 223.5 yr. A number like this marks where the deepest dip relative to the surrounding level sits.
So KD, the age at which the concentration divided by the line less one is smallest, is 218.0 yr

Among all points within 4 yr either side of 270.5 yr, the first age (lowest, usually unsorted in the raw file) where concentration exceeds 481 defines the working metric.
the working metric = 267.0 yr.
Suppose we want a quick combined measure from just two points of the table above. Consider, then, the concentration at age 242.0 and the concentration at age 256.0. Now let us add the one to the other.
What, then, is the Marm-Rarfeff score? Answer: 927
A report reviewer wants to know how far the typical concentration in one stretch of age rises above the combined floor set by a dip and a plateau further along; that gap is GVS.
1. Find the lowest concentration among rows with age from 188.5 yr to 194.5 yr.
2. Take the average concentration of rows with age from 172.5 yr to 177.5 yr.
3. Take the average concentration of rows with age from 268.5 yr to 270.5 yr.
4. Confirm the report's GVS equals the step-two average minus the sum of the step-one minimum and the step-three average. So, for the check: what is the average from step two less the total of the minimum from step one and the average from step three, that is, -646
